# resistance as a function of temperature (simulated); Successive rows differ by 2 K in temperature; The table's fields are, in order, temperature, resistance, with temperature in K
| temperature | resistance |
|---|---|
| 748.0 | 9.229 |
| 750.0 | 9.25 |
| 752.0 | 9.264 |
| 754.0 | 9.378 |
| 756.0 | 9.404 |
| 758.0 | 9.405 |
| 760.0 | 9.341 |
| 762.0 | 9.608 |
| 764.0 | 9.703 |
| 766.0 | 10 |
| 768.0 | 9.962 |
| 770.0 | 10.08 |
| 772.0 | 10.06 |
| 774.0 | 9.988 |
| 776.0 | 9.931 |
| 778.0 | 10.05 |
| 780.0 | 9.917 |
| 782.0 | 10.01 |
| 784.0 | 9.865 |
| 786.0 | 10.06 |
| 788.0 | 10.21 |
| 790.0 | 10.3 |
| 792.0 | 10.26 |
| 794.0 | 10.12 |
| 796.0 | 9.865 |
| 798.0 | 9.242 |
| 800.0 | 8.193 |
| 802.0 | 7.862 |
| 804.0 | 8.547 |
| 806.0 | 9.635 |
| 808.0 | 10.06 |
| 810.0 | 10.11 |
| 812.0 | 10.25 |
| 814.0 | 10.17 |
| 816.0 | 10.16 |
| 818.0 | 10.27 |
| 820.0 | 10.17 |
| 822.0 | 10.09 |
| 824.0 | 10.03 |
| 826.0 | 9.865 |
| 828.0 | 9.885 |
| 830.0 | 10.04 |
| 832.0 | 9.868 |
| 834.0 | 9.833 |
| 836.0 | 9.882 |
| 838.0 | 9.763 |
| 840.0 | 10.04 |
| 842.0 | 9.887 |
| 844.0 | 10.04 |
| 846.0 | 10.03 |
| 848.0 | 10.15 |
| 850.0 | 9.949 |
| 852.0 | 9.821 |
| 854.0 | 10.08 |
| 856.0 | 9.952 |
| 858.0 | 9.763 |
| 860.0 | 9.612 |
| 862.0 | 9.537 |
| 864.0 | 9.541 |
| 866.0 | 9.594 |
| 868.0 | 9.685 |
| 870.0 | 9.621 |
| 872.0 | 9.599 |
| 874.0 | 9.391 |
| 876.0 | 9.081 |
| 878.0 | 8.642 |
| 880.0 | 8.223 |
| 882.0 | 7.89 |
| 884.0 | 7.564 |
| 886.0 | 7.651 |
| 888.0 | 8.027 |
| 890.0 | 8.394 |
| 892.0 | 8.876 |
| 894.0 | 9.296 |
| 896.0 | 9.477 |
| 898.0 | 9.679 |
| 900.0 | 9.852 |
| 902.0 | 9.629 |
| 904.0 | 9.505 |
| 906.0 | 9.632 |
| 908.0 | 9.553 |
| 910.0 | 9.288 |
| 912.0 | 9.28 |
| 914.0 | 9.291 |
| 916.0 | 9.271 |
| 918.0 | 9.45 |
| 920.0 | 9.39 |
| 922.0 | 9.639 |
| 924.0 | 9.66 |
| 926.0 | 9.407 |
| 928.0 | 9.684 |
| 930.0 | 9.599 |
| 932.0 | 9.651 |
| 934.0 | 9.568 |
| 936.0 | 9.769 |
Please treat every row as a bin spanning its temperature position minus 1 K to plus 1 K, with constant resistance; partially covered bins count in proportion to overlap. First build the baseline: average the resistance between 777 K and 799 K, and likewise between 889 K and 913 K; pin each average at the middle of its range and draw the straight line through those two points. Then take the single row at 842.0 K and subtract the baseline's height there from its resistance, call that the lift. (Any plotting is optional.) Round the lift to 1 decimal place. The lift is 0.2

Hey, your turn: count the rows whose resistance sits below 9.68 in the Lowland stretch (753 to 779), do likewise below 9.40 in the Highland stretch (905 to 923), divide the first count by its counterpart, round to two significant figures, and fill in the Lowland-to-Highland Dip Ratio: 1.0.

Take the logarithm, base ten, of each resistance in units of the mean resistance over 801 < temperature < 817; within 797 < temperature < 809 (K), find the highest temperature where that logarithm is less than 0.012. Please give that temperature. 806.0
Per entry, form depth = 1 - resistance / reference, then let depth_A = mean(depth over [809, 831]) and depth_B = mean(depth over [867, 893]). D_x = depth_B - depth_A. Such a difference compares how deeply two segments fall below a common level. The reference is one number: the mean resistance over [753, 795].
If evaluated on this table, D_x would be 0.14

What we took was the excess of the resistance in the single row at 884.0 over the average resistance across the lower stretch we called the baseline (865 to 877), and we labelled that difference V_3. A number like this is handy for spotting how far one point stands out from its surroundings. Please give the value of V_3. -1.9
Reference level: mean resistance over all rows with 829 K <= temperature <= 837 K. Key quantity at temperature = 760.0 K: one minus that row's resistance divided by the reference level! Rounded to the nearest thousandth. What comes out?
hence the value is 0.057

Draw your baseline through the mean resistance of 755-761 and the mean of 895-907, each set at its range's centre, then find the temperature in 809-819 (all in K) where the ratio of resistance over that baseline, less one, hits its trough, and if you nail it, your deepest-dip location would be 810.0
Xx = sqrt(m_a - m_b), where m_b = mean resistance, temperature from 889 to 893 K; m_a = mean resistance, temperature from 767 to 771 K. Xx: 1.2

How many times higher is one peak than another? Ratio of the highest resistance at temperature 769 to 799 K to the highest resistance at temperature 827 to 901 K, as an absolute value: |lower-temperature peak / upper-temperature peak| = 1.015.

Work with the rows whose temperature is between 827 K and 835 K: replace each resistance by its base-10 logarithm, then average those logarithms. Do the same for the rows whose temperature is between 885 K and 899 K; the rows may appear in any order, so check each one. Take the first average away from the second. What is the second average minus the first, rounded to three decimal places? -0.054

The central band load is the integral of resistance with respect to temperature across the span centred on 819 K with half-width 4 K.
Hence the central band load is 81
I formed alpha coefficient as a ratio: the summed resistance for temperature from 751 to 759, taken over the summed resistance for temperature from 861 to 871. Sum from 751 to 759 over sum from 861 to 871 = 0.78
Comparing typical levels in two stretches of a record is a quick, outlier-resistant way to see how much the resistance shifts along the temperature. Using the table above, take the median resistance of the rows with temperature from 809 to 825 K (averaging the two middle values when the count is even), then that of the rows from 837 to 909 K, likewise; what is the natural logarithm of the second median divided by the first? -0.057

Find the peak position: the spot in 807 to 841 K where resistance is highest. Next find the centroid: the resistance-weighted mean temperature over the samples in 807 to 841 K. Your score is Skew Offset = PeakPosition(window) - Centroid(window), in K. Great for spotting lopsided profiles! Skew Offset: -5.9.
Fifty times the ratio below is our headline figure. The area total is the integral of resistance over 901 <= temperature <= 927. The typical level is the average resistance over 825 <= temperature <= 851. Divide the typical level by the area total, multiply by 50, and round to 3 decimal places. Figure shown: 2.021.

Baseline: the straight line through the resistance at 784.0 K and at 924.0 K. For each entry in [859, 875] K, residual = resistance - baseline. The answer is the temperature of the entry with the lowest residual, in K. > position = 874.0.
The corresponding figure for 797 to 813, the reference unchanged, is 802.0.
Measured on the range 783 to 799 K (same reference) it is 798.0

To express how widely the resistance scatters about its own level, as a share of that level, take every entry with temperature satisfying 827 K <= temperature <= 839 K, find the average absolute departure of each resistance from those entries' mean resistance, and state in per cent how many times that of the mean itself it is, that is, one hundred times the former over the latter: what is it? 1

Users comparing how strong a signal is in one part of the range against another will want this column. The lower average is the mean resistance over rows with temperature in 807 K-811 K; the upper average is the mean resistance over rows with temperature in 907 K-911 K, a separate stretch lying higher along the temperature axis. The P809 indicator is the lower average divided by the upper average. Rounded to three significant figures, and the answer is 1.07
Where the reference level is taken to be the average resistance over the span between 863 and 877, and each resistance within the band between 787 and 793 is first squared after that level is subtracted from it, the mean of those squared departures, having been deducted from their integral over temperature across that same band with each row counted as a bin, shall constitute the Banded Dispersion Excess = 2.9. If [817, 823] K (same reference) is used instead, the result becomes 2.3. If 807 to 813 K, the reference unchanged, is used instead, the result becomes 2.1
